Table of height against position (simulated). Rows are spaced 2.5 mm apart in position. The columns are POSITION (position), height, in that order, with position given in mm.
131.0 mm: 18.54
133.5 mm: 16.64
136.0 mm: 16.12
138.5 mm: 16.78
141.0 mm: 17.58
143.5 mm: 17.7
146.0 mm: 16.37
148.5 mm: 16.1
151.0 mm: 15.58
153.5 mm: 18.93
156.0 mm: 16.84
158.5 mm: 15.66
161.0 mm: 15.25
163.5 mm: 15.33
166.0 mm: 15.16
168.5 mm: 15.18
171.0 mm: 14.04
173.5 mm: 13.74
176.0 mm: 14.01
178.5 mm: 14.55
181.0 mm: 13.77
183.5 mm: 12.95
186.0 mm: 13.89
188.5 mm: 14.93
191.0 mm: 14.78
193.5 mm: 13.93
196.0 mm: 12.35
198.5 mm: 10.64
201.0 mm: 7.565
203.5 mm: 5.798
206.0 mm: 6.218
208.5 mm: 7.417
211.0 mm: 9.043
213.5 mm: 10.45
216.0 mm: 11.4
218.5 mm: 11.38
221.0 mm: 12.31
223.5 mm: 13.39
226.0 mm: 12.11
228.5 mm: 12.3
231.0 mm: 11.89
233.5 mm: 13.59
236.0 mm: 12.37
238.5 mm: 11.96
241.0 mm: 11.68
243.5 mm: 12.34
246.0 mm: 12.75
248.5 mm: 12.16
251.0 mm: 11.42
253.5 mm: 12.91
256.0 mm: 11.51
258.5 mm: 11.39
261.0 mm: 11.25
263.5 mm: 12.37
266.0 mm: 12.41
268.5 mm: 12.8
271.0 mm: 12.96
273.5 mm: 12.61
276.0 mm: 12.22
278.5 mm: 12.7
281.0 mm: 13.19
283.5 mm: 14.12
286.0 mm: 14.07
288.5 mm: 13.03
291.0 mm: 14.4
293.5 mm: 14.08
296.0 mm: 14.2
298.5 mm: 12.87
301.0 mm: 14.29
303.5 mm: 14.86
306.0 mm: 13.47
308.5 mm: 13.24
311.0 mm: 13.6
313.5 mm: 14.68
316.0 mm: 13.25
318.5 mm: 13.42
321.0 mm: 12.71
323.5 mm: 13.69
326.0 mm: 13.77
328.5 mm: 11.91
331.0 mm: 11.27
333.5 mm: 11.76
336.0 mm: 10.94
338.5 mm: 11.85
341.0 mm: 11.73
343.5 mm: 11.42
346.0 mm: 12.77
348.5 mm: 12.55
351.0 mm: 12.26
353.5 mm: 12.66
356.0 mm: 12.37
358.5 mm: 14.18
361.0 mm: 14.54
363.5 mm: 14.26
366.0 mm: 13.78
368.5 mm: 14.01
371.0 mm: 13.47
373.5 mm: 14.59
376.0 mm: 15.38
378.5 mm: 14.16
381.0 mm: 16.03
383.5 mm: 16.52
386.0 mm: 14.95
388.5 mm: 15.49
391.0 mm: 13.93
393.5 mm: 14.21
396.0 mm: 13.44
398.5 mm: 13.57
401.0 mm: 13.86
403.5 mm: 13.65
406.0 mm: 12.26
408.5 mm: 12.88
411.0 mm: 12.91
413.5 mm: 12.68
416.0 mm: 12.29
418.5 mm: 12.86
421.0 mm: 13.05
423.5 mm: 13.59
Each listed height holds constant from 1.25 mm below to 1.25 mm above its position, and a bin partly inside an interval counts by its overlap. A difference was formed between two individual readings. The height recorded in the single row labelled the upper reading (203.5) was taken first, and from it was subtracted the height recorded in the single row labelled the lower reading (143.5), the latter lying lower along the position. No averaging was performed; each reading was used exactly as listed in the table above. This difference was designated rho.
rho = -12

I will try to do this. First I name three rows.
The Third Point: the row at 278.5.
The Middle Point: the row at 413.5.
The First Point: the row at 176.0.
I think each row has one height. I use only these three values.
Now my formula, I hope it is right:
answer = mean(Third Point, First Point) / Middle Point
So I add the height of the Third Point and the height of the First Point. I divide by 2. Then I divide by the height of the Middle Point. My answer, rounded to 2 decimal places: 1.05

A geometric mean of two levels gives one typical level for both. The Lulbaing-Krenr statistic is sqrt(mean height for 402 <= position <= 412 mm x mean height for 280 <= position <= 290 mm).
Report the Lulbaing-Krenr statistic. 13.3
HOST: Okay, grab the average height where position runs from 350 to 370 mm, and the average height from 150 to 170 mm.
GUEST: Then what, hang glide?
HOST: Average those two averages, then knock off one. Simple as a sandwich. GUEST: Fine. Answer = 13.7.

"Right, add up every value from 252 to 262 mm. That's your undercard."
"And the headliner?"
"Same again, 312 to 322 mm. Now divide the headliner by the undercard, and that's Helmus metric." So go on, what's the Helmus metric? 1.15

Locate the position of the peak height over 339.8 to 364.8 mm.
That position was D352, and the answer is 361.0 mm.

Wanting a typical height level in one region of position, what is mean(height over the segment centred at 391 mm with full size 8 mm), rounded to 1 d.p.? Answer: 14.5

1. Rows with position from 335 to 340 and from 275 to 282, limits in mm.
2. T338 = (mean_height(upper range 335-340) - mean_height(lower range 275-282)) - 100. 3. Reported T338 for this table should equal -101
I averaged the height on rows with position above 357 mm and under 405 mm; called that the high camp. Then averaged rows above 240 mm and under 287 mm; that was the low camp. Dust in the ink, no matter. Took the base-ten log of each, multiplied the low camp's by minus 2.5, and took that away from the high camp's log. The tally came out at 3.90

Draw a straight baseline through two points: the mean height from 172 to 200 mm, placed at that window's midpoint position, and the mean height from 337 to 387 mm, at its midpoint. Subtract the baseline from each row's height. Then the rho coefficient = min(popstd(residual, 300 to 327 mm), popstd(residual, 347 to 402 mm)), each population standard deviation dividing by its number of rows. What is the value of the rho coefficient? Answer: 0.619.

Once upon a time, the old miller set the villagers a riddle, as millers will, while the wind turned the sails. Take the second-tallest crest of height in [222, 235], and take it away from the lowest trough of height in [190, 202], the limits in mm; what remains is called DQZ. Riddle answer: -6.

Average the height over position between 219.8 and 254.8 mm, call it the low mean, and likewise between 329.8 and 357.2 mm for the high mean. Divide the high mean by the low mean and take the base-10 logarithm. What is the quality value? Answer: -0.015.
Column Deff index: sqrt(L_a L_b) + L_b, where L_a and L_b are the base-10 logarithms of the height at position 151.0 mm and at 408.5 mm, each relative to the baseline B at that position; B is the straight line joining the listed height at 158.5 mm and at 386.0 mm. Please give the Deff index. -0.049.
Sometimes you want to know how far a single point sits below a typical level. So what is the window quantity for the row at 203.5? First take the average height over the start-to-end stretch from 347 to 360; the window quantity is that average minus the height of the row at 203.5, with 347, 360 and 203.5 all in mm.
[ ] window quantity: 7.0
